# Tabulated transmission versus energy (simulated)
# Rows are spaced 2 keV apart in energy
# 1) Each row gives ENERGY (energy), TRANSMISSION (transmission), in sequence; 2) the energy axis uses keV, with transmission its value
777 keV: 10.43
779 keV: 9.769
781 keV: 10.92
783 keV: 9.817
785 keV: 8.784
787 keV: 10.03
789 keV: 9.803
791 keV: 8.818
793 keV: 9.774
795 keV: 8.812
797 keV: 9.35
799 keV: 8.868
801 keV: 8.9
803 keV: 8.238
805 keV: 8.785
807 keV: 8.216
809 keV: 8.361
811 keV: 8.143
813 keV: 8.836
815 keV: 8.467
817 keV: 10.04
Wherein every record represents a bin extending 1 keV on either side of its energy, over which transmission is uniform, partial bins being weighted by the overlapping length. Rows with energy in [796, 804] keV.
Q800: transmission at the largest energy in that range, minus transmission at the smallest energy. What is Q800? -1.1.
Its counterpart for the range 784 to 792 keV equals 0.0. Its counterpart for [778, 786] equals -1.0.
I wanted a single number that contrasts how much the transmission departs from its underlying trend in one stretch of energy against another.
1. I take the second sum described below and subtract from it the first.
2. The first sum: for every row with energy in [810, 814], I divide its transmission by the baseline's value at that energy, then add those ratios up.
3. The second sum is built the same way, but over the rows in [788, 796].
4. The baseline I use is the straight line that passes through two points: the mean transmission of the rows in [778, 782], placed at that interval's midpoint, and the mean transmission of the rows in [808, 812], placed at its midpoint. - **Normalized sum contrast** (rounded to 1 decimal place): 1.8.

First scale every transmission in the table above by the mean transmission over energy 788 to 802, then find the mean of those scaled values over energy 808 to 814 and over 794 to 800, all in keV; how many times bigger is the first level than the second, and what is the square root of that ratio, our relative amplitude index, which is 0.968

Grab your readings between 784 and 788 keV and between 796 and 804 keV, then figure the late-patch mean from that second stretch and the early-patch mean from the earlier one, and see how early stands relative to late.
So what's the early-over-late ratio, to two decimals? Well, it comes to 1.06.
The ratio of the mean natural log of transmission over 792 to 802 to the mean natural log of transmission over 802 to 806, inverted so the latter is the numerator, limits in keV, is 0.968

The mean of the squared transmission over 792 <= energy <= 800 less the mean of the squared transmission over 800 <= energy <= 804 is 11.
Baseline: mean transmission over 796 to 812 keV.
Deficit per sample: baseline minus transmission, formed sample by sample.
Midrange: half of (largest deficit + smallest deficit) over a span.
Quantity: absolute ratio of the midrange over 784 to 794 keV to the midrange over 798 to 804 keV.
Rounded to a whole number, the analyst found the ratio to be 21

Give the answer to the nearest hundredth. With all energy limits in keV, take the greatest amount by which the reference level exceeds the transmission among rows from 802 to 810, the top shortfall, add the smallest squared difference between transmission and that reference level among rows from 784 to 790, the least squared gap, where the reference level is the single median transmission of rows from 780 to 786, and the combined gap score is 1.60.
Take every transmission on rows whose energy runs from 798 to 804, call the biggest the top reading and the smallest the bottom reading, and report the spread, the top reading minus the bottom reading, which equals 0.7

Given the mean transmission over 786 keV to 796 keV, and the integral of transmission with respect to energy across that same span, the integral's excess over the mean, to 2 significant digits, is 85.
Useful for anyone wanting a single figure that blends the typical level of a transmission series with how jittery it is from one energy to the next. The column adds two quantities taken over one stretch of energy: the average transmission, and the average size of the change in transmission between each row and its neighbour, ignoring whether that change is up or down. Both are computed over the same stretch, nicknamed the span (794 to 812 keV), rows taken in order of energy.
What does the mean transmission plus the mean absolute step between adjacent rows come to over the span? 9.0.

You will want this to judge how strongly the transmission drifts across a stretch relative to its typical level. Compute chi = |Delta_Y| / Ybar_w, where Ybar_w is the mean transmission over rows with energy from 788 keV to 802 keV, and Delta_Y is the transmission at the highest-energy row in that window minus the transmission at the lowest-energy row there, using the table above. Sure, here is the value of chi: 0.098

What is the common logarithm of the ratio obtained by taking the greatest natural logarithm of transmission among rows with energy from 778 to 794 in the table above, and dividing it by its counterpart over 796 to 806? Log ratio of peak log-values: 0.029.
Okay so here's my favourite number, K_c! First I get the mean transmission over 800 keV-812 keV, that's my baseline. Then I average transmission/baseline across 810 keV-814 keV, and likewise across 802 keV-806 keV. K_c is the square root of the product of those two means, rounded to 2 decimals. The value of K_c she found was 1.01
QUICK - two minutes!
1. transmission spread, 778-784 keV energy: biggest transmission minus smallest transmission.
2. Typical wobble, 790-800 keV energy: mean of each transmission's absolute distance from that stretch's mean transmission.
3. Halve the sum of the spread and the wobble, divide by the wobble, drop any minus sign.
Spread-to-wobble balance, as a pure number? 2.1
